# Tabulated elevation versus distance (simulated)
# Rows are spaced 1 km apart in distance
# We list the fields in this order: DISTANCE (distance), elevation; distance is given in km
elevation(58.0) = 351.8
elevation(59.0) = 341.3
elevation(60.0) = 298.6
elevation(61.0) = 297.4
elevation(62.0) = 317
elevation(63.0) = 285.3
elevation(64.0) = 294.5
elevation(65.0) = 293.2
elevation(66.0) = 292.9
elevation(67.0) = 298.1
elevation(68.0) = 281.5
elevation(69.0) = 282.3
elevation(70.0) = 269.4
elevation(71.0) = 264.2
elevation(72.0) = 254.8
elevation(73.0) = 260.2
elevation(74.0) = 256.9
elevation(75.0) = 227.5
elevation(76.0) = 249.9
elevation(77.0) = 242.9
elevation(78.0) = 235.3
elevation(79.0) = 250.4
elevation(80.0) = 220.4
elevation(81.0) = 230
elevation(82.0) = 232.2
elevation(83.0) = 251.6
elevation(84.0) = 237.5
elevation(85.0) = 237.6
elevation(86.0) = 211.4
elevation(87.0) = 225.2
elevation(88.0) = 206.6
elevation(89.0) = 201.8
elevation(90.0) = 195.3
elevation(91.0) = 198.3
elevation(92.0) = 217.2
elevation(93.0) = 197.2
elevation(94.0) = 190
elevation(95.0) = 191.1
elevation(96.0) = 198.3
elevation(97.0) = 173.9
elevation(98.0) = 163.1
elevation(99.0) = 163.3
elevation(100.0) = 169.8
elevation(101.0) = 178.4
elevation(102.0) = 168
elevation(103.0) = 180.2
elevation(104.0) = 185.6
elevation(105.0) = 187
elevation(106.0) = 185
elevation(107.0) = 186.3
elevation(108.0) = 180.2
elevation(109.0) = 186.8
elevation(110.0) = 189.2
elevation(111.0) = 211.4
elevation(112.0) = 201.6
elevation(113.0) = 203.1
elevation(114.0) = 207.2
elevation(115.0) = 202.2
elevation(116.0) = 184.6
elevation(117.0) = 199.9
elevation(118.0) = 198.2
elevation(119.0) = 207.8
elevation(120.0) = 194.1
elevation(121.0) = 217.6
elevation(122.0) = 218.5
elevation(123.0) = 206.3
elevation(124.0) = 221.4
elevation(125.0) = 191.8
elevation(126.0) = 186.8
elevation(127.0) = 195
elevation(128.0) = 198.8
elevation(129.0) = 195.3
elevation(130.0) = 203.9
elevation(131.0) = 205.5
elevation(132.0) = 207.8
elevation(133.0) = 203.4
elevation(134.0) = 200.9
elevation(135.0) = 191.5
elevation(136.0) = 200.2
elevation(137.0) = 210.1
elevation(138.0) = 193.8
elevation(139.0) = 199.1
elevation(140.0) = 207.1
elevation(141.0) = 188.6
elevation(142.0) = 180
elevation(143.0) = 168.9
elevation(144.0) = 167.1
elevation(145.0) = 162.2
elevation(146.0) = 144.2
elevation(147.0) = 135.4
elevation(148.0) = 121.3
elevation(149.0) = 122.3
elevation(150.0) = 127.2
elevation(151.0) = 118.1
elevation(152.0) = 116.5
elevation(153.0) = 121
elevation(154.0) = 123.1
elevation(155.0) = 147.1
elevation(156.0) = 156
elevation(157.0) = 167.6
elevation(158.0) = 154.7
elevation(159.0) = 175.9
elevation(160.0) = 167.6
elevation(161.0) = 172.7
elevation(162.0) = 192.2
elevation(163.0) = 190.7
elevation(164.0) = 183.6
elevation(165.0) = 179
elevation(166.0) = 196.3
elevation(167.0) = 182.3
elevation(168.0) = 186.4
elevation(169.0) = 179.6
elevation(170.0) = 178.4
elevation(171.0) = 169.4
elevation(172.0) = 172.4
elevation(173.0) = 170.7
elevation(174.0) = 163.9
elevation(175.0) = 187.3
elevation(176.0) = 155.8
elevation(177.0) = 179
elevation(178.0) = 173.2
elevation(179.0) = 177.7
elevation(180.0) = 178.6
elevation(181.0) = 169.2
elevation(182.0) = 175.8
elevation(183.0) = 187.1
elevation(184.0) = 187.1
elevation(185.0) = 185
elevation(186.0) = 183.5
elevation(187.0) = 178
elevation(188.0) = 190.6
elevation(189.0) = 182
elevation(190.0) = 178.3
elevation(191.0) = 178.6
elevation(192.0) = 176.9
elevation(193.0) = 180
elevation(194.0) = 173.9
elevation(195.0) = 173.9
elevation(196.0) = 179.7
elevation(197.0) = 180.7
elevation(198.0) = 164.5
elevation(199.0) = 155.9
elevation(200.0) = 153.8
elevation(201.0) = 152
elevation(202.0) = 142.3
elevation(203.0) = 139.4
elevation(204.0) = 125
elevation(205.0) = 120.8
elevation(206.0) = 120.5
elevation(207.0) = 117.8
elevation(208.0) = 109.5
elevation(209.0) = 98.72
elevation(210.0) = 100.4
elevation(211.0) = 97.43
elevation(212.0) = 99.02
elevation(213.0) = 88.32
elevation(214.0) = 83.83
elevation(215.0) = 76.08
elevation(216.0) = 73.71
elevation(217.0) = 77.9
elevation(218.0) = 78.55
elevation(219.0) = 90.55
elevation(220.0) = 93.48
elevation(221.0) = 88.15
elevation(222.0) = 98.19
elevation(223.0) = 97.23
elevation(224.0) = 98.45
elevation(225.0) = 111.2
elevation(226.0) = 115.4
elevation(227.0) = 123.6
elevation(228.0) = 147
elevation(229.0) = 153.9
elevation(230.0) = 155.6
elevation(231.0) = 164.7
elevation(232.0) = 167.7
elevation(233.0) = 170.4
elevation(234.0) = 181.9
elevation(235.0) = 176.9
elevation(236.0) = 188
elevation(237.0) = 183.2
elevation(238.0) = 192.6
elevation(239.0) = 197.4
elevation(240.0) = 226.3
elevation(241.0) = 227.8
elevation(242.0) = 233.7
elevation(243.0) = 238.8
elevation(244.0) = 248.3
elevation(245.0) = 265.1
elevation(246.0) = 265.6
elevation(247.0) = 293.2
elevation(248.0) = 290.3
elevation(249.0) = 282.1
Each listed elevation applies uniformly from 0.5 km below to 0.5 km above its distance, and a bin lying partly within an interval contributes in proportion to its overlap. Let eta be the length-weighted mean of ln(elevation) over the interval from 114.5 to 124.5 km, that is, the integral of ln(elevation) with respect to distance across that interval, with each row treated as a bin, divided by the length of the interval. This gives 5.32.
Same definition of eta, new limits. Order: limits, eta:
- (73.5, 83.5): 5.48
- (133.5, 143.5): 5.27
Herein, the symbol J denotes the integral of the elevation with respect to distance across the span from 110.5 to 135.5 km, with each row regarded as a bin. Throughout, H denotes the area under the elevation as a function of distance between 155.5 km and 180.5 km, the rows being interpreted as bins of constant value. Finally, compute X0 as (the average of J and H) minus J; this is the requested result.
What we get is -332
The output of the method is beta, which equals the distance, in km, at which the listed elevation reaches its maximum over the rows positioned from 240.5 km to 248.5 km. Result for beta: 247.0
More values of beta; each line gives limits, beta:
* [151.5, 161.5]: 159.0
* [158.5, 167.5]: 166.0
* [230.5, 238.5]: 238.0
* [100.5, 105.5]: 105.0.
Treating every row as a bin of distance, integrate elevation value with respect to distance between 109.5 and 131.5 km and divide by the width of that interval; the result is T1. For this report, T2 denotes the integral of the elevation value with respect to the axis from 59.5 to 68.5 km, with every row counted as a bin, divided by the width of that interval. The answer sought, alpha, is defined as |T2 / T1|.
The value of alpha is 1.5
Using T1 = 202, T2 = 295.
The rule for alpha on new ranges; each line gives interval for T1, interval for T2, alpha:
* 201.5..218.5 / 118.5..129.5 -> 2.0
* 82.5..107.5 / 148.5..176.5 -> 0.8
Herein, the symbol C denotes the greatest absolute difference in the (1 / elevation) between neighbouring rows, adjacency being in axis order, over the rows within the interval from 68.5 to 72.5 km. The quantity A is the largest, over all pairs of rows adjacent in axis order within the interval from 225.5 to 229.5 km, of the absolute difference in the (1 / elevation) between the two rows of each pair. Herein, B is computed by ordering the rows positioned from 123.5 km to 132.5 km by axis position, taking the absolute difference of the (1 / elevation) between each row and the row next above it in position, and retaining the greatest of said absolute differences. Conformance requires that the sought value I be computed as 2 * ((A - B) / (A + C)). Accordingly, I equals 0.8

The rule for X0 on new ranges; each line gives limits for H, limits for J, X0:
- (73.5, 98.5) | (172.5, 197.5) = 498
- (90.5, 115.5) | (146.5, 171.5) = 375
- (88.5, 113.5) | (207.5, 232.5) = 1007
